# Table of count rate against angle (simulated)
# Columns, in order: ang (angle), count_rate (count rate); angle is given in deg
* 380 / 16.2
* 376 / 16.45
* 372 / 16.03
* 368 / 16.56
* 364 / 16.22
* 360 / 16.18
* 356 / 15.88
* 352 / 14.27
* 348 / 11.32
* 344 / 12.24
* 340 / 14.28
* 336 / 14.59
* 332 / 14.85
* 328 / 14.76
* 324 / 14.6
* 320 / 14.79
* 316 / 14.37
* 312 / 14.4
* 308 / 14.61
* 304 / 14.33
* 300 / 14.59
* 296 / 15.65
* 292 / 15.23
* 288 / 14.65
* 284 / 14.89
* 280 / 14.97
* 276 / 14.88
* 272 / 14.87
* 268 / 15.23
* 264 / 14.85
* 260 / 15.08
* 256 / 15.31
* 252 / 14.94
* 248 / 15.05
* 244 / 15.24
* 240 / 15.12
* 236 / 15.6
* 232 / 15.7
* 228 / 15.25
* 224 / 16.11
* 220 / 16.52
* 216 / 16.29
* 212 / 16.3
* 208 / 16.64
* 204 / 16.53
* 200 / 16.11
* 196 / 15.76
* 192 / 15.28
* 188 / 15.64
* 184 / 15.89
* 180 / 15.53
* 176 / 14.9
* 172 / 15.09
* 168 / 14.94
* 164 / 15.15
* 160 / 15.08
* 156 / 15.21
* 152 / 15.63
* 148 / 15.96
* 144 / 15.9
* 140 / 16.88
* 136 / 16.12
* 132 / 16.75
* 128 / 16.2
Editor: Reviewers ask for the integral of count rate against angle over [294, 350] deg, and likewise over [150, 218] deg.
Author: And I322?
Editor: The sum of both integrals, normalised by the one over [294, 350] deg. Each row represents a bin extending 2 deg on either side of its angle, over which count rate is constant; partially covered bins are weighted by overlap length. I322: 2.33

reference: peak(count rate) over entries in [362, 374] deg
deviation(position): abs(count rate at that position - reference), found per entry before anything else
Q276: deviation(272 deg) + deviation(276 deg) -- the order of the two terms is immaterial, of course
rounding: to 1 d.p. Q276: 3.4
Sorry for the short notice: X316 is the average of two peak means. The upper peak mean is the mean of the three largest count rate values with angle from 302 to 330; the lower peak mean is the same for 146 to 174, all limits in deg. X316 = 15.2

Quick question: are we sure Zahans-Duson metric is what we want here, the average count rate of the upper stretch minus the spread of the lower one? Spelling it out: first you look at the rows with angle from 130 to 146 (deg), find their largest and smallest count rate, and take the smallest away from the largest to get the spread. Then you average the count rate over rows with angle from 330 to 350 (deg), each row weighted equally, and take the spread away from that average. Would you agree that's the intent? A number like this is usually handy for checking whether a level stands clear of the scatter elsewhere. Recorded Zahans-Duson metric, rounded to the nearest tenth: 12.5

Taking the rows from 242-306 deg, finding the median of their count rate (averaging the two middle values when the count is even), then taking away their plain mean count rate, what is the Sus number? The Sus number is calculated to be -0.030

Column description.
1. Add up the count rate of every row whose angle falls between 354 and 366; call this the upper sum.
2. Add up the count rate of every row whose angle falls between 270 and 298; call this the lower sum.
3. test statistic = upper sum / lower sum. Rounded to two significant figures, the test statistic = 0.46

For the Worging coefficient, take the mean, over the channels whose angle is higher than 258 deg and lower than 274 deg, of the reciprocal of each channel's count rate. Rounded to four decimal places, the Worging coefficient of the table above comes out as 0.0666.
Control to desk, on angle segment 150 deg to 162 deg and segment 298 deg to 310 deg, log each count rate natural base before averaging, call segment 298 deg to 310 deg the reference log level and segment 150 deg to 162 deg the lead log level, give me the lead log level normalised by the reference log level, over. 1.02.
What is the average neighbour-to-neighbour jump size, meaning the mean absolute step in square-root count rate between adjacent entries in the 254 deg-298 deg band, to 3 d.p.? 0.034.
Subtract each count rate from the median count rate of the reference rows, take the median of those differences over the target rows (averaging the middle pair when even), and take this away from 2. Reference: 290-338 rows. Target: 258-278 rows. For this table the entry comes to 2.3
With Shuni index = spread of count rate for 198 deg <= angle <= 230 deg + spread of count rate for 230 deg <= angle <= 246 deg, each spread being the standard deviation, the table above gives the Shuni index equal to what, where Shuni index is 0.7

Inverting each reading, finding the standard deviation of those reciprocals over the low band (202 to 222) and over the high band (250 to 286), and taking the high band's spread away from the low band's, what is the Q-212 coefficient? -0.0002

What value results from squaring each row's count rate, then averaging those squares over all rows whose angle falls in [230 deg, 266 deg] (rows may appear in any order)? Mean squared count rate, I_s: 231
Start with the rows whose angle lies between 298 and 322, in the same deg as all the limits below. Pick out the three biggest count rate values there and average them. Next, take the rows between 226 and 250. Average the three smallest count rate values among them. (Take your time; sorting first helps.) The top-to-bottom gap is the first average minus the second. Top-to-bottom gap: -0.5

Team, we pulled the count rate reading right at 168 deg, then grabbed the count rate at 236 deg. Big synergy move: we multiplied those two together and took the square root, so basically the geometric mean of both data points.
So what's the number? 15.3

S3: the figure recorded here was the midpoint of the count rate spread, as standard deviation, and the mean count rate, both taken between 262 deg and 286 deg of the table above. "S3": 7.5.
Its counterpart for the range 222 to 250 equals 7.9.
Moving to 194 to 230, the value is 8.3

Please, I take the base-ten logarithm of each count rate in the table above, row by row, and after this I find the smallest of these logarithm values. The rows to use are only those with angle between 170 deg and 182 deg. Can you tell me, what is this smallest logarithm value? 1.17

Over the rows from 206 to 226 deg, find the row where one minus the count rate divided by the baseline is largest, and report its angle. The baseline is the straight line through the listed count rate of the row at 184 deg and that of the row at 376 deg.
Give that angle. 224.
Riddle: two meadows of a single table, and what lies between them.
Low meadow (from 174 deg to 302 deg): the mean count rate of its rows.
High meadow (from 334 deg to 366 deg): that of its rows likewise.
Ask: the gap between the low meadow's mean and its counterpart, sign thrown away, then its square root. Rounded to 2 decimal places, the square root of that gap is 1.04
